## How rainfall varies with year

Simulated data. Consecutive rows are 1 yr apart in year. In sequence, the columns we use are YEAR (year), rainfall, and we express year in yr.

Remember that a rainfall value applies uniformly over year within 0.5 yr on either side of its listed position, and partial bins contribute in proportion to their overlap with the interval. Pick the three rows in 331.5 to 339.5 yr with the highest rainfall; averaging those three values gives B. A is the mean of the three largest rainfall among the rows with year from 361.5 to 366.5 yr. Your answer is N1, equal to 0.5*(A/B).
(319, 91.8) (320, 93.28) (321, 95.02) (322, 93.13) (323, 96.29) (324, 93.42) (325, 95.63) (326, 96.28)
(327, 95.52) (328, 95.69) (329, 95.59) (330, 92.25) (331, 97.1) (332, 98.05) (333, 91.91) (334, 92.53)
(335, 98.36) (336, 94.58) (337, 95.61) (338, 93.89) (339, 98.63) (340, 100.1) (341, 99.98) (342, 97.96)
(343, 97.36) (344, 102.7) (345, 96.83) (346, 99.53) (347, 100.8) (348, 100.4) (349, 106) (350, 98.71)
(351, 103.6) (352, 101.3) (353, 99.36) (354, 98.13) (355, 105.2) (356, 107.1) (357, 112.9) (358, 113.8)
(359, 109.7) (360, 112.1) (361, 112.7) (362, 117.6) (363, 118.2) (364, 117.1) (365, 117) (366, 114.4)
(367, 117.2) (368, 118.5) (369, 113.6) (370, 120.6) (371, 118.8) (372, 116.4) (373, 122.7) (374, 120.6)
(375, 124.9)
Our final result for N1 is 0.60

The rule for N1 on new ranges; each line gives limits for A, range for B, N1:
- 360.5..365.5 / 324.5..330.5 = 0.61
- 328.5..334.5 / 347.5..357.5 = 0.45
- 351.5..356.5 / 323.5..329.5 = 0.55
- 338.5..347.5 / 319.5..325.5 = 0.53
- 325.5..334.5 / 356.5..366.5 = 0.41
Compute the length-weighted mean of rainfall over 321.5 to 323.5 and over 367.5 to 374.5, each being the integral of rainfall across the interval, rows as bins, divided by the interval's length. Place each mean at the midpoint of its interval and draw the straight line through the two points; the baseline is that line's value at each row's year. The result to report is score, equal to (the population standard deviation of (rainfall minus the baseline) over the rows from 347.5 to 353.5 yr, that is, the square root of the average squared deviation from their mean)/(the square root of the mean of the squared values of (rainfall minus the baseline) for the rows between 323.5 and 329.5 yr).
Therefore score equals 1.83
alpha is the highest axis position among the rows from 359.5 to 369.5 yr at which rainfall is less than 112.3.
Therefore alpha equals 360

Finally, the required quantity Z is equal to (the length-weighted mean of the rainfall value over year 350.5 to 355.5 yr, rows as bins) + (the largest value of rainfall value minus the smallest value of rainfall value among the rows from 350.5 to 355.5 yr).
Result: 109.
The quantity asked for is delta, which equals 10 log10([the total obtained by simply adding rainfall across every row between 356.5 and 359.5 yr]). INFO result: 25.3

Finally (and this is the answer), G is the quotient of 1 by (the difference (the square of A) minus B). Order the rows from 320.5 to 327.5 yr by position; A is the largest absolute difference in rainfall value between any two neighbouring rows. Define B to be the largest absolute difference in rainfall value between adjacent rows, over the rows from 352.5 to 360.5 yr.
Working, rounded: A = 3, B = 7.1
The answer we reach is 0.34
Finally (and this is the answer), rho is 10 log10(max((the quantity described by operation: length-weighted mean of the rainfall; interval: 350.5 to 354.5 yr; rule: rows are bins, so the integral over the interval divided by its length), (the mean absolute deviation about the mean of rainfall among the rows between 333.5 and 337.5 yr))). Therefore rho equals 20.0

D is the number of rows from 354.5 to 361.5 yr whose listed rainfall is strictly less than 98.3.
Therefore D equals 0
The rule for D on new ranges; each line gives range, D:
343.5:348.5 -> 1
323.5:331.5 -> 8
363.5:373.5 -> 0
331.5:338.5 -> 6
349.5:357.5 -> 1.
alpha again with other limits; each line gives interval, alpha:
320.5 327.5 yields 327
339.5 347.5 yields 347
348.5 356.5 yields 356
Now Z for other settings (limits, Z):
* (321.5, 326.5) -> 98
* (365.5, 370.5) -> 124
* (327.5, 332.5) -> 102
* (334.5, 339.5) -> 101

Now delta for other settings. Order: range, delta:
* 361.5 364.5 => 25.5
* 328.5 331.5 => 24.5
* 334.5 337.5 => 24.6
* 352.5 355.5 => 24.8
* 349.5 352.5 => 24.8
